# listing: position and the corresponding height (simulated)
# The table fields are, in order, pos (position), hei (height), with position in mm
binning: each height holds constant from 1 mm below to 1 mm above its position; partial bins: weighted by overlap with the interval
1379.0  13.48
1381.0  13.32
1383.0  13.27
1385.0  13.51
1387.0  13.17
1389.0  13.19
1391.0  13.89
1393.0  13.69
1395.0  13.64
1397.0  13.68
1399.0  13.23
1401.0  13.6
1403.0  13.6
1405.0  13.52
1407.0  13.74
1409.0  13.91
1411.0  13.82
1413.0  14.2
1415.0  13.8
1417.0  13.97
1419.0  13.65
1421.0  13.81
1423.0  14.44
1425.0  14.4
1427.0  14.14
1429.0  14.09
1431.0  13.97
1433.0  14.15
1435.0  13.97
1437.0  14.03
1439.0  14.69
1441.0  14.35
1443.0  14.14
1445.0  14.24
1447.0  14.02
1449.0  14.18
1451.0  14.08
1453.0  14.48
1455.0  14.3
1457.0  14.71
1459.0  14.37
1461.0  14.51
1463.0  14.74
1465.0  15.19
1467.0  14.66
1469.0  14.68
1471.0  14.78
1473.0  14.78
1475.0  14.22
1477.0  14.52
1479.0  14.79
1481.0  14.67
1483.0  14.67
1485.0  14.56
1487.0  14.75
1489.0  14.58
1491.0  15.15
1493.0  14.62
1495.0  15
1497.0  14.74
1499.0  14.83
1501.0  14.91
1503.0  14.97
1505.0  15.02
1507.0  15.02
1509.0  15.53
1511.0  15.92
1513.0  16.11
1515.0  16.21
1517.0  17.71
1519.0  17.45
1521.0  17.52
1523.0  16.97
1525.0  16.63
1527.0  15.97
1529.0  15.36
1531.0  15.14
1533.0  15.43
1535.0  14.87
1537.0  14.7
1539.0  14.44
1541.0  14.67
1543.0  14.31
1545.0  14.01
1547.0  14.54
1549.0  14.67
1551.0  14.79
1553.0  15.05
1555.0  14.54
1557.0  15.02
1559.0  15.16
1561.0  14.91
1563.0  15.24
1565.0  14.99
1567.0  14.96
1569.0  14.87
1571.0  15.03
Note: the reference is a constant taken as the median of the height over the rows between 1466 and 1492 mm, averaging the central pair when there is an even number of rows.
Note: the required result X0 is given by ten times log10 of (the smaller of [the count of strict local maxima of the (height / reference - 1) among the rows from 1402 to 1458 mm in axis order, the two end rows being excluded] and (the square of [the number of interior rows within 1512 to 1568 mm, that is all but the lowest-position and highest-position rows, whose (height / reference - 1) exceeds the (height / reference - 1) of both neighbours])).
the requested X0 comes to 9.5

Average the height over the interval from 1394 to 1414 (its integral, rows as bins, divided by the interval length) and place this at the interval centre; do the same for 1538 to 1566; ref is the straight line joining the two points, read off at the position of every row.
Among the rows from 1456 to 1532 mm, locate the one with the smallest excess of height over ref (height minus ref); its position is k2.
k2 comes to 1475.0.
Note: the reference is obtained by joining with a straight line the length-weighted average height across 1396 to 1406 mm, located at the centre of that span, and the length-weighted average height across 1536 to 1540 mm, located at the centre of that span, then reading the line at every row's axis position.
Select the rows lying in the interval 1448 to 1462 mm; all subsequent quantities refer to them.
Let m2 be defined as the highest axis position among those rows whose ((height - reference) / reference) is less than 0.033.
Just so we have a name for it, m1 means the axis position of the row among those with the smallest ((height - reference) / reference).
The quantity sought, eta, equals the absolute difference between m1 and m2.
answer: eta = 8 mm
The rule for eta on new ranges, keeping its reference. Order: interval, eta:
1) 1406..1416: 0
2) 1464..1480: 2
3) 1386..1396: 8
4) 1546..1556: 0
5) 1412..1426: 2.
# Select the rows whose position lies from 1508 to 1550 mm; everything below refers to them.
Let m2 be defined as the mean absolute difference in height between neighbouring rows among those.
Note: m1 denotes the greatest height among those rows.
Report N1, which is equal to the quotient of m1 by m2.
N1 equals 46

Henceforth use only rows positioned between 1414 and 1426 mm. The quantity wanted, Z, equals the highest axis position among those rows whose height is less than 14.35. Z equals 1421.0 mm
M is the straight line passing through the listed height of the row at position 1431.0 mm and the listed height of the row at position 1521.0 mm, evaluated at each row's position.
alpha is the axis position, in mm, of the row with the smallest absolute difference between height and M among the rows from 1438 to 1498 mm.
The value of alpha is 1441.0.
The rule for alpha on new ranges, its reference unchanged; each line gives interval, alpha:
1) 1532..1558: 1533.0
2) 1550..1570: 1553.0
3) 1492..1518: 1517.0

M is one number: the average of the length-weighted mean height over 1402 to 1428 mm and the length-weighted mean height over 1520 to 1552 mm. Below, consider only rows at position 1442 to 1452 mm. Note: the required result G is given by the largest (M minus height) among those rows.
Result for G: 0.57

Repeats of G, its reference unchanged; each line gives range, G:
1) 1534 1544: 0.28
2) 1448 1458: 0.51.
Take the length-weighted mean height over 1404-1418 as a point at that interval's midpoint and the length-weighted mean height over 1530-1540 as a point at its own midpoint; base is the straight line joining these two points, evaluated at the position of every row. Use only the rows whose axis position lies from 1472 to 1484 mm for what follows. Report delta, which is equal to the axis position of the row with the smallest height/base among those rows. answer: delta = 1475.0 mm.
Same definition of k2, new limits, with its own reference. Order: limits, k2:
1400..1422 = 1405.0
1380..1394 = 1387.0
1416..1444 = 1419.0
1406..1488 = 1419.0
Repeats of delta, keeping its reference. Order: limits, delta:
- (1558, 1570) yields 1569.0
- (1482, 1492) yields 1489.0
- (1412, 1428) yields 1419.0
